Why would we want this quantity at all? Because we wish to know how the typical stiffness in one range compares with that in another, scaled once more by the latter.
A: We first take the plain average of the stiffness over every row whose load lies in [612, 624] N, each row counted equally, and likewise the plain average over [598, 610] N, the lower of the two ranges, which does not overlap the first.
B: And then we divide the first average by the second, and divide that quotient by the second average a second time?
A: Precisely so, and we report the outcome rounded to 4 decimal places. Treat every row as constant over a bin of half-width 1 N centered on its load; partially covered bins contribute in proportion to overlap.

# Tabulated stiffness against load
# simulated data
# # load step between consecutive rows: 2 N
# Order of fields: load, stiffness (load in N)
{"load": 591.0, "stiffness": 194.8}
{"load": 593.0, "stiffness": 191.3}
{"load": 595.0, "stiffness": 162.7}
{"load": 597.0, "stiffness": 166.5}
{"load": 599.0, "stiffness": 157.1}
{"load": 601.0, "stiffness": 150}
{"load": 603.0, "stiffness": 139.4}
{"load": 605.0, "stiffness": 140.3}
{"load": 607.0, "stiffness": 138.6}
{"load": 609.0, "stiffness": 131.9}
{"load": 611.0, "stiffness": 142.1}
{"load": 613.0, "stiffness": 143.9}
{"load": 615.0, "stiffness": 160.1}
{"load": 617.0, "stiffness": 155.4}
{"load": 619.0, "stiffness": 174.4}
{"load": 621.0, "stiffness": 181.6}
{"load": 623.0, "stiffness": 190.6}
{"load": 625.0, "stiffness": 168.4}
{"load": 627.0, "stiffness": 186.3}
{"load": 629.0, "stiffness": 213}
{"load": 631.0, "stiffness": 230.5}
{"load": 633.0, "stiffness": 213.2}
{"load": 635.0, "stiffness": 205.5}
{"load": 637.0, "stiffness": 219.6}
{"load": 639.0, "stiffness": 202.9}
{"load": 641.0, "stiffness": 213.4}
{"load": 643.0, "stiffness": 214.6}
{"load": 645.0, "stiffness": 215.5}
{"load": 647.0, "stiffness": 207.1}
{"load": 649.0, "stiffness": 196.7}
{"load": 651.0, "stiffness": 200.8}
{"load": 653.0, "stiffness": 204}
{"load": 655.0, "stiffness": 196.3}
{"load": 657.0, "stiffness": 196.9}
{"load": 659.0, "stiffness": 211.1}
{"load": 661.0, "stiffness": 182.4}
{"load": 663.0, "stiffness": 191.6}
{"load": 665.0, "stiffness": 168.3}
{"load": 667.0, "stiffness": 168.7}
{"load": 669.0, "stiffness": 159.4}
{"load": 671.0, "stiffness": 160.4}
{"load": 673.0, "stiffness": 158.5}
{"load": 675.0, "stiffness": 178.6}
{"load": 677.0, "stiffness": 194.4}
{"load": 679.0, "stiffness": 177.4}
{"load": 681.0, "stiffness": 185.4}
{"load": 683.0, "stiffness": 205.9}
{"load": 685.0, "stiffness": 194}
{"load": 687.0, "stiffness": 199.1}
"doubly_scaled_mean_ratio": 0.0082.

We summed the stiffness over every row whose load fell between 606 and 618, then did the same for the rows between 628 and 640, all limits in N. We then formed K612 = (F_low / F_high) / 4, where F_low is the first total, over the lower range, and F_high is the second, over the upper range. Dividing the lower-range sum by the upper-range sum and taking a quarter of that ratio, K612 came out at 0.17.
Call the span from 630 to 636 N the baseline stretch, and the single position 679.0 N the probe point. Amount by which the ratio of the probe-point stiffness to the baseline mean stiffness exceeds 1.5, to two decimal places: -0.68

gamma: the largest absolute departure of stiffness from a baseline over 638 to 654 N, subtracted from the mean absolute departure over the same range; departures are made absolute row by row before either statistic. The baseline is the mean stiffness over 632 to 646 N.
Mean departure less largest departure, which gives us -8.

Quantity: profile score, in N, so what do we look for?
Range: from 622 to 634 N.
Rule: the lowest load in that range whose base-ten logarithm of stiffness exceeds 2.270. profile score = 623.0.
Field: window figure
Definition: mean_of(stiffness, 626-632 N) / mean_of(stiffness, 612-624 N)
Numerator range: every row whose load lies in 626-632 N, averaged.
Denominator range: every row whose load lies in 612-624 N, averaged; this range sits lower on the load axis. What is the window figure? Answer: 1.25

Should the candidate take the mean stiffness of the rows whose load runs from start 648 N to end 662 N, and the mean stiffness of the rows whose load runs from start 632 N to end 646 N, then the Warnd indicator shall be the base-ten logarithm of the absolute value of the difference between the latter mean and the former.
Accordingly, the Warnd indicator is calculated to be 1.1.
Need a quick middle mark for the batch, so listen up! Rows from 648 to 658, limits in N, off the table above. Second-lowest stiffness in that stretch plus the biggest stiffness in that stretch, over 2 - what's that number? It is 200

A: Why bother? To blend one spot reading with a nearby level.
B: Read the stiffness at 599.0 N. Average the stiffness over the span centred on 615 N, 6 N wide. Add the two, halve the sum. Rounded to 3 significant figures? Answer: 155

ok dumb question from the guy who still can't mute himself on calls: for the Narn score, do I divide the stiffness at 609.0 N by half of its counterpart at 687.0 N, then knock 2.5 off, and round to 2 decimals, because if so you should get -1.18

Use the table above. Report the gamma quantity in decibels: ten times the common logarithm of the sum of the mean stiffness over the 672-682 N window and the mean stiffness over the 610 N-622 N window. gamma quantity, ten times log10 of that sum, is 25.3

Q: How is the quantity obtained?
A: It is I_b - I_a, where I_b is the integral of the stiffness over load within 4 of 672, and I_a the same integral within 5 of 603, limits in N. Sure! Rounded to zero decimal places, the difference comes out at -137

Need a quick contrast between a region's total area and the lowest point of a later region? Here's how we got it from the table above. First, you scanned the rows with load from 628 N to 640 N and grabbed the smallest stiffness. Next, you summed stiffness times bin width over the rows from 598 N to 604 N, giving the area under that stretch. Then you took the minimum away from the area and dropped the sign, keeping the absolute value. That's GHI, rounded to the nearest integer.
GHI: 690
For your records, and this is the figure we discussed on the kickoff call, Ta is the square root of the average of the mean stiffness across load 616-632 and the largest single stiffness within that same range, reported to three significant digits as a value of 14.5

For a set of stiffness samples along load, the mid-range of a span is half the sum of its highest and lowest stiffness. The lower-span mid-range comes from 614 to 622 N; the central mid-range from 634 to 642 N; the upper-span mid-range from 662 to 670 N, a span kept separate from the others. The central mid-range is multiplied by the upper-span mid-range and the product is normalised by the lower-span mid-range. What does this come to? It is 220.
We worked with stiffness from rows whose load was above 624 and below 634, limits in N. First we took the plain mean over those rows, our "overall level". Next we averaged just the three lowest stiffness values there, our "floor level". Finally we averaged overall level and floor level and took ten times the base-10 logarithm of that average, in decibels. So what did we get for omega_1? 22.9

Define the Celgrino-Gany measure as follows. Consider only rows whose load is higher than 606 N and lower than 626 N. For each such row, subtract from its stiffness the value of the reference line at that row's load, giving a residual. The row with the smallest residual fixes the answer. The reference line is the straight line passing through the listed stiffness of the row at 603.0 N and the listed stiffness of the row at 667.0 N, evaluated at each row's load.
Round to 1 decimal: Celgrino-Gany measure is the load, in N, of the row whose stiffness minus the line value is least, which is 609.0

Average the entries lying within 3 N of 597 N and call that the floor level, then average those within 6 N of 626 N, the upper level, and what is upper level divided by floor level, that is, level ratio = 1.20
